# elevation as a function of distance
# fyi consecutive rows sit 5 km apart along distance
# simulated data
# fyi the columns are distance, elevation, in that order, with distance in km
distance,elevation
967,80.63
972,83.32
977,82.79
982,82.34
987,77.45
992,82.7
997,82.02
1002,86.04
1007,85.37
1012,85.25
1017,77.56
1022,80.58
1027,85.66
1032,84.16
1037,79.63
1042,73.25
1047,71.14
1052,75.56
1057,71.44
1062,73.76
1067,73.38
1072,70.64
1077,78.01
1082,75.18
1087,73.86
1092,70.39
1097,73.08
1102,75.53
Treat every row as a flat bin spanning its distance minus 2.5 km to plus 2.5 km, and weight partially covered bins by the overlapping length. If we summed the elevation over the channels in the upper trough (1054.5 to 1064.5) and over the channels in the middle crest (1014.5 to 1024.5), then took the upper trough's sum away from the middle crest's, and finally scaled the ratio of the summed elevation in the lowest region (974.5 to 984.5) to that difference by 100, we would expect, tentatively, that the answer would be 1276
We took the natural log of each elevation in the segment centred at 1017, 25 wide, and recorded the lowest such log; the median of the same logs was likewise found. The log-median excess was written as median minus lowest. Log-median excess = 0.09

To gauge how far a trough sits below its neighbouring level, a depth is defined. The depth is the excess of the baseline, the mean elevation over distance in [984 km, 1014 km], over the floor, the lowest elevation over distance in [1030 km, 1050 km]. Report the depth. 12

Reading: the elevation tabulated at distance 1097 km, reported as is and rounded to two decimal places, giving 73.08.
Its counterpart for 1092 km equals 70.39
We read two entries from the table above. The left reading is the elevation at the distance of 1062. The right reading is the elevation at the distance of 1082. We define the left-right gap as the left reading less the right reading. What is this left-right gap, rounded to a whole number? -1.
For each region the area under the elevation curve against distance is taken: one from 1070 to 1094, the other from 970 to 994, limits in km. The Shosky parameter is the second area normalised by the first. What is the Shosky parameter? 1.11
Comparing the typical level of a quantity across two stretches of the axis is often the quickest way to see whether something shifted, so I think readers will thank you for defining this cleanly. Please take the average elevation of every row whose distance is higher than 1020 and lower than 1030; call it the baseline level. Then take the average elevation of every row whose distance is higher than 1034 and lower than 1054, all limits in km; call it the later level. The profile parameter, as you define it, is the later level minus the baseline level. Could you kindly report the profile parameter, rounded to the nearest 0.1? -8.2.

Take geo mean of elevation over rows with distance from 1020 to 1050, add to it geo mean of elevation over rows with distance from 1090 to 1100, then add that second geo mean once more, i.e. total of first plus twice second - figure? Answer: 222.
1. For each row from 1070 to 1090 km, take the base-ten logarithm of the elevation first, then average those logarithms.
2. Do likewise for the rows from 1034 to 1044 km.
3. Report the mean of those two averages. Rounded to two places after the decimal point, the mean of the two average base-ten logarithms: 1.88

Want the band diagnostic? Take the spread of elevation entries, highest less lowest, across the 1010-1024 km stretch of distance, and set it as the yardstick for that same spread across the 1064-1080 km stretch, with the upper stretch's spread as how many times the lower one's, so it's 0.96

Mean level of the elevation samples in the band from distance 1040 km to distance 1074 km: 73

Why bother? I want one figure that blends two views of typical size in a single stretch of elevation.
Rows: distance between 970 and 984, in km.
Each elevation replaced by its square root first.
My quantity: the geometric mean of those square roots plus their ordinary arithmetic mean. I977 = 18.2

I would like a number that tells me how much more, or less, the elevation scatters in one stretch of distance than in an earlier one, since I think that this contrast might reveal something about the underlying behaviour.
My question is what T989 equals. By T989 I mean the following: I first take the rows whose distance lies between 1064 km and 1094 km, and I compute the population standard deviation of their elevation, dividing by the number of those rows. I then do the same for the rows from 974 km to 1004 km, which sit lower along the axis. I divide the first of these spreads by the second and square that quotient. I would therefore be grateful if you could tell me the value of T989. 1.08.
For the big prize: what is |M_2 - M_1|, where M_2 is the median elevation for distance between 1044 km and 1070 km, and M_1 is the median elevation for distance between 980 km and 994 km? 9.0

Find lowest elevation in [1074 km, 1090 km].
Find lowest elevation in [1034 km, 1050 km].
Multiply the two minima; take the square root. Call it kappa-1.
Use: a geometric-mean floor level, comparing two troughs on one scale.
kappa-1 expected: 72.5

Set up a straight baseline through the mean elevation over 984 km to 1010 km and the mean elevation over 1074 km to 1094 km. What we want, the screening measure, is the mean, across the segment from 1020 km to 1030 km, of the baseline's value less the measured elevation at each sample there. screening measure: -3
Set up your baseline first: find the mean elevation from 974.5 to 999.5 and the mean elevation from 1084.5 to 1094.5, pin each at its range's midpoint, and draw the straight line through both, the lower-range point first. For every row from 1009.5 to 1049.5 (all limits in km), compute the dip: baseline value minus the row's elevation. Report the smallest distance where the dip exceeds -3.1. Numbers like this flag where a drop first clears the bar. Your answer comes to 1017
